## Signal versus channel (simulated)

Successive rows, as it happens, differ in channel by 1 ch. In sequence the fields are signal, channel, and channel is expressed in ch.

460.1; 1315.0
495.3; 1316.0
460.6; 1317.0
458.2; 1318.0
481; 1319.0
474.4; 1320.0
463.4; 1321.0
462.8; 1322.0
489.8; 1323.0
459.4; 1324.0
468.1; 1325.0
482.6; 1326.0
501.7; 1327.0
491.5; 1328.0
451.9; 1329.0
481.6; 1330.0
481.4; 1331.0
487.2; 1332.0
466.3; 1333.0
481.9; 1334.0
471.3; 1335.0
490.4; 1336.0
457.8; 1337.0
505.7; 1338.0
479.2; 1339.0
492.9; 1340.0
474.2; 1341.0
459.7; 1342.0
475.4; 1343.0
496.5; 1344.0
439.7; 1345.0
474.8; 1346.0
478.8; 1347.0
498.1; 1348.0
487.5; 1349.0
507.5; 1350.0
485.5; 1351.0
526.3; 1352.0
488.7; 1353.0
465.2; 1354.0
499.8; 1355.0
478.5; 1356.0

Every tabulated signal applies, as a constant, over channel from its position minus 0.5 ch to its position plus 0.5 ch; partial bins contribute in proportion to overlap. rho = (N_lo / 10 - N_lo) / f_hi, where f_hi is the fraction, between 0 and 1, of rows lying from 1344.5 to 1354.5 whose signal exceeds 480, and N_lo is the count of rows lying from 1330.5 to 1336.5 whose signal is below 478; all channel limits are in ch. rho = -3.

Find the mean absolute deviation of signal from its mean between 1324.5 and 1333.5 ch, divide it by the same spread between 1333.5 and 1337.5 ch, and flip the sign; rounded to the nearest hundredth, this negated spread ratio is -1.05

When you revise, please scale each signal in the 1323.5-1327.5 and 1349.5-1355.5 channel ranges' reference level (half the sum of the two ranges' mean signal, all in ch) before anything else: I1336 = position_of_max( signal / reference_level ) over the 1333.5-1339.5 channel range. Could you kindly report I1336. 1338.0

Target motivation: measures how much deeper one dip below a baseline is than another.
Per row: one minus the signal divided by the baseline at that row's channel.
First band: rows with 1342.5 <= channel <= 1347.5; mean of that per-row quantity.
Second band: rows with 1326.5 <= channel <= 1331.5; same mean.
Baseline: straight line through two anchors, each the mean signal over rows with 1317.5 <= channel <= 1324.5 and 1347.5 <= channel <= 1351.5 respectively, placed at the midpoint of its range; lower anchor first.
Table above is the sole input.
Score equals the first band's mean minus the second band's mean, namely 0.05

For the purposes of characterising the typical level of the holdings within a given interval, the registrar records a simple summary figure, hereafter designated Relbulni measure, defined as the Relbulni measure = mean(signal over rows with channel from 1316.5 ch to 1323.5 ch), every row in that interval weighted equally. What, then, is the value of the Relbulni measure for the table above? 470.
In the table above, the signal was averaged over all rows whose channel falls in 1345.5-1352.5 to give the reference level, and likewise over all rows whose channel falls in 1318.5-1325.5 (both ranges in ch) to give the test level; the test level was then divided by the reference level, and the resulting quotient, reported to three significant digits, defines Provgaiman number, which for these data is 0.954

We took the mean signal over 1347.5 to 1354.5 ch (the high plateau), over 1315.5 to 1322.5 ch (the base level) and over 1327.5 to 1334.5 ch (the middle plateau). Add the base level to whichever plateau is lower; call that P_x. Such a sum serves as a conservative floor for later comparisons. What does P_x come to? 948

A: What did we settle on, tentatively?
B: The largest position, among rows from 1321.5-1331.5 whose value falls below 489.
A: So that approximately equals 1331.0 ch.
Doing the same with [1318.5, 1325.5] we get 1325.0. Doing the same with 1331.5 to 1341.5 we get 1341.0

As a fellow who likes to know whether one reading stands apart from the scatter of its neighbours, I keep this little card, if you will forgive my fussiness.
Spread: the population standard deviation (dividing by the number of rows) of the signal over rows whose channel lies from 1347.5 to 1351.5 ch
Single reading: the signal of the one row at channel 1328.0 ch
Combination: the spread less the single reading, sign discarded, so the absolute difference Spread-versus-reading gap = 483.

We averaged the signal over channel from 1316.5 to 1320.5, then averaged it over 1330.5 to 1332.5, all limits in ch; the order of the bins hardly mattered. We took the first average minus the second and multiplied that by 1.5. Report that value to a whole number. -24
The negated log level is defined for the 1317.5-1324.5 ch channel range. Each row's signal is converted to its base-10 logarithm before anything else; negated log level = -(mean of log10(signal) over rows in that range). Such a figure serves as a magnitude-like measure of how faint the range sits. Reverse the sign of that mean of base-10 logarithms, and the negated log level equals -2.67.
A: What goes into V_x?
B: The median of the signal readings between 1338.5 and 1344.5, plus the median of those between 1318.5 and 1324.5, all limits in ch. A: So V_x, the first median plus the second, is 946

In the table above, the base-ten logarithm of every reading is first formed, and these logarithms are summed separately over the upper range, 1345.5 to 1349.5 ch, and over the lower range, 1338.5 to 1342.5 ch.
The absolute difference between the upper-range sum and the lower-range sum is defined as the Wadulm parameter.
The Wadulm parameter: 0.03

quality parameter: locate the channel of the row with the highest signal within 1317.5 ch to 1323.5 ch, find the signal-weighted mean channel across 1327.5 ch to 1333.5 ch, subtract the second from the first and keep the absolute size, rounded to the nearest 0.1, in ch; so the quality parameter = 7.5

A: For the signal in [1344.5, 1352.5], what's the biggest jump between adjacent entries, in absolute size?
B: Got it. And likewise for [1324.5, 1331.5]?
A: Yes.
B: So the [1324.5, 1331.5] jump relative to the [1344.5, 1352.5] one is 1.0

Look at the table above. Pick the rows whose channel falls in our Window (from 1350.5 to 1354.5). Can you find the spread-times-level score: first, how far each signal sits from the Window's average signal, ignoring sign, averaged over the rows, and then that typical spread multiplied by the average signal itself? 8569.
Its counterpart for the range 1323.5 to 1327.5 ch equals 6787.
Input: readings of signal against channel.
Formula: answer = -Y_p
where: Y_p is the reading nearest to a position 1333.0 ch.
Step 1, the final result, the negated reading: -466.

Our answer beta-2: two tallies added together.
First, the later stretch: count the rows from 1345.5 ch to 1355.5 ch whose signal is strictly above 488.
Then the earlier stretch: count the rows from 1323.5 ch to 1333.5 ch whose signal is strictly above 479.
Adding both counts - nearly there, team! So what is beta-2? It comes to 11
